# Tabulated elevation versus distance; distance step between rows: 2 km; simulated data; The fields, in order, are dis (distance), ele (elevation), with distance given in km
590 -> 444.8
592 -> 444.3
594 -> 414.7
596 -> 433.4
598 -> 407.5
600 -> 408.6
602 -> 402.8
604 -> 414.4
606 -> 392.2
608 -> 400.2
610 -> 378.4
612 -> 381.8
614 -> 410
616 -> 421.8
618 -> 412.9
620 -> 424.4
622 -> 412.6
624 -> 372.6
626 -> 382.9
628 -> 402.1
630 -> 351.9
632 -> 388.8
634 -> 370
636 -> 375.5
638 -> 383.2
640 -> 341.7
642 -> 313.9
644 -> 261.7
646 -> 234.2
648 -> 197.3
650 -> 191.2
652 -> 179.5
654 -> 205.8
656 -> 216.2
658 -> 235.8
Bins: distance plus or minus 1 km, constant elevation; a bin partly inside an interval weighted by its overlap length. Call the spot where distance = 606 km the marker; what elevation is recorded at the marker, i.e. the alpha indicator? 392.2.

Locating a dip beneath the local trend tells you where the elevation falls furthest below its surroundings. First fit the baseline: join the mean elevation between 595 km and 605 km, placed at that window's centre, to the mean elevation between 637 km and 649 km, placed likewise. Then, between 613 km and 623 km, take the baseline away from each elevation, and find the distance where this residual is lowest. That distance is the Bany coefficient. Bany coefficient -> 614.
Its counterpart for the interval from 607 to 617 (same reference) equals 610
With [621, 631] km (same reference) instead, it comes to 630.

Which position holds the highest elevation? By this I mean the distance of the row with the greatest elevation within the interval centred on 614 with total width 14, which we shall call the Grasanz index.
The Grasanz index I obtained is 620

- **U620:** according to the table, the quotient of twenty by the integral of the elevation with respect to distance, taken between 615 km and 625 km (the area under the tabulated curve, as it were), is 0.0049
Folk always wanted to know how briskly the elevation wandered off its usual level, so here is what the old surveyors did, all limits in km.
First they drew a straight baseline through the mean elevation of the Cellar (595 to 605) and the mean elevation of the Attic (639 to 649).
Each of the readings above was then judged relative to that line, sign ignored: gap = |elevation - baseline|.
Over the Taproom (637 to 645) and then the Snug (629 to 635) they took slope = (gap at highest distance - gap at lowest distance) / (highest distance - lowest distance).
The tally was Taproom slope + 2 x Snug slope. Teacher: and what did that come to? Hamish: 1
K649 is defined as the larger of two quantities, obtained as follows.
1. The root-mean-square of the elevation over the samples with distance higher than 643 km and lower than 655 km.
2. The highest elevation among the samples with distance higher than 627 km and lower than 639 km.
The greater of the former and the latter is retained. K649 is 402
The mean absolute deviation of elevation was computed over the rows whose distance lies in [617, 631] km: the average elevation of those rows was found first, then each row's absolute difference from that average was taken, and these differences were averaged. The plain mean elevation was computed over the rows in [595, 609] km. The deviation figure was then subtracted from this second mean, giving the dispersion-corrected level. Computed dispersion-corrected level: 387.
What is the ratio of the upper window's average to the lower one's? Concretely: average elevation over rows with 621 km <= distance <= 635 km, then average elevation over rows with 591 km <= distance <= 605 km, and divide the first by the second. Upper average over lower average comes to 0.92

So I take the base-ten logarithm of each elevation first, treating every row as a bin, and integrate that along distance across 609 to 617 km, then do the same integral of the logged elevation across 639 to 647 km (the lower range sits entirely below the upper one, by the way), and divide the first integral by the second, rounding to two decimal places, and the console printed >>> 1.06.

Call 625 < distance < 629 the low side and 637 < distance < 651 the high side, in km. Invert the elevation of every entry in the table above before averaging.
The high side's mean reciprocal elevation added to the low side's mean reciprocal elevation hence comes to 0.0064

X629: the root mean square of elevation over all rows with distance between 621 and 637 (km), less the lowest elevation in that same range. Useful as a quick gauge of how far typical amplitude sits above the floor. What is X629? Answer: 31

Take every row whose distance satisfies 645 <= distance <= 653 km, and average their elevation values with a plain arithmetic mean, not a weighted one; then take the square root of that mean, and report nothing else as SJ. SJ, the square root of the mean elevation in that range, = 14.2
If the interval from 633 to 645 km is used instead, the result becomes 18.5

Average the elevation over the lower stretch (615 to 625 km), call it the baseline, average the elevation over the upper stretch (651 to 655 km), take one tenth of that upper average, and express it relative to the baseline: 0.05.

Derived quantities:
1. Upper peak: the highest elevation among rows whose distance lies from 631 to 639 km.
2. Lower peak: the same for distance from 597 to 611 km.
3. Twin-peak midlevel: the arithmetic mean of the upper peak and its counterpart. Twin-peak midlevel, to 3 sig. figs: 402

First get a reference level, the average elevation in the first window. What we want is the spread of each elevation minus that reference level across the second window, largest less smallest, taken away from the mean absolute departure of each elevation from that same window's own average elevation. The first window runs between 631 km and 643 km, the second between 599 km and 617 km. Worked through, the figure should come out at -32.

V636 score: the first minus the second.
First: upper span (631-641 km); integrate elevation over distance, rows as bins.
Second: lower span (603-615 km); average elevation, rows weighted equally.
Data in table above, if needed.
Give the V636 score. 3322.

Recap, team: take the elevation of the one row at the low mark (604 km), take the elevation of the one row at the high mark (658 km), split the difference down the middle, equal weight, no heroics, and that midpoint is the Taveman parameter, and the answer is 325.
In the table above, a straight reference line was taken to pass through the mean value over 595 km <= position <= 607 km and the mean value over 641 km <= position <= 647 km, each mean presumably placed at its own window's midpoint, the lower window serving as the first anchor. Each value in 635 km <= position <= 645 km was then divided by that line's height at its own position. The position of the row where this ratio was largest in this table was 638 km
